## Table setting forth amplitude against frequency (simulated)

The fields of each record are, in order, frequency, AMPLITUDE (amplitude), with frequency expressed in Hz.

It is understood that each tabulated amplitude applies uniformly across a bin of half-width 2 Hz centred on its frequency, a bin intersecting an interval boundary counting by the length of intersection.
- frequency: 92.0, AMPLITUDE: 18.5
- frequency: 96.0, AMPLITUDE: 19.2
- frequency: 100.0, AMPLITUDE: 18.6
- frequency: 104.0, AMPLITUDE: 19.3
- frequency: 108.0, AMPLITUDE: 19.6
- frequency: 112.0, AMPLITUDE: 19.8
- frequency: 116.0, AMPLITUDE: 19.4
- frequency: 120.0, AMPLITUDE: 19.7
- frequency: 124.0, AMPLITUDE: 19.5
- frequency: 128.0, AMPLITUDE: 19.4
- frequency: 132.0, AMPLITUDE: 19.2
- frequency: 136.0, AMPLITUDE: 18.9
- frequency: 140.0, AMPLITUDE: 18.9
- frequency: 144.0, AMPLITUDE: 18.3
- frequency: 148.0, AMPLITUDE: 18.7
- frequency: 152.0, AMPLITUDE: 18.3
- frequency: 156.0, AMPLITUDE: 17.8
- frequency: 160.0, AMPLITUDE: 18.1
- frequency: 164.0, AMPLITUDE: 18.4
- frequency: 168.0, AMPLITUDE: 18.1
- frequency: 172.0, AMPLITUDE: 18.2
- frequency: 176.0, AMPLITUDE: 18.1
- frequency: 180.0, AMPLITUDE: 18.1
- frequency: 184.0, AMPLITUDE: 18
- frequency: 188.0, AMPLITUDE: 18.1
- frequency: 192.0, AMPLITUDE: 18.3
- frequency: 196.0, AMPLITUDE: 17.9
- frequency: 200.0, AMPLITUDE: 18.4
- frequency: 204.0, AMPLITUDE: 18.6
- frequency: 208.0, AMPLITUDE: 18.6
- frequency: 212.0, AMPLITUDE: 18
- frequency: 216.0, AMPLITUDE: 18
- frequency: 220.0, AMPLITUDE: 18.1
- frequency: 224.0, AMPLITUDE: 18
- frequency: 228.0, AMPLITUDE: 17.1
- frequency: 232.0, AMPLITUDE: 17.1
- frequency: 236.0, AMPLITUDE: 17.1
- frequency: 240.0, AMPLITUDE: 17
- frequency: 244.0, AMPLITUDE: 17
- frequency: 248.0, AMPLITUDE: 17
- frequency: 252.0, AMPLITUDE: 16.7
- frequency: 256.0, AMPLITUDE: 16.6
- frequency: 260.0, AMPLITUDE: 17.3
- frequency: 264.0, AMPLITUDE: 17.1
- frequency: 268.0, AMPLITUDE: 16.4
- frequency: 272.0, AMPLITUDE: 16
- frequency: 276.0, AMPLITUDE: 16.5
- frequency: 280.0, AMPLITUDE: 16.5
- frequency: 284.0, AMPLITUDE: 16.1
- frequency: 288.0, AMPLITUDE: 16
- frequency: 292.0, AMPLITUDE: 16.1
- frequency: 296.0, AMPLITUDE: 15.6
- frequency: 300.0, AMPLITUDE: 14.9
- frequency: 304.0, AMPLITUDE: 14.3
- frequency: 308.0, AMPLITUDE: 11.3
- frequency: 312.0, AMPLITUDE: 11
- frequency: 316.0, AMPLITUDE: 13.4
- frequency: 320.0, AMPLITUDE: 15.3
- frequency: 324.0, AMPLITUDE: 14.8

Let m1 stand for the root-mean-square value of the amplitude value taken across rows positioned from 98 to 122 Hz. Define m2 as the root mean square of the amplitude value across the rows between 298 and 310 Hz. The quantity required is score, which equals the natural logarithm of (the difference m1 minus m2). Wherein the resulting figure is 1.8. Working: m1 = 19.4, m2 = 13.6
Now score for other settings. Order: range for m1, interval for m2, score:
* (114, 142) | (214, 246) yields 0.6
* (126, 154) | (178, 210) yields -0.6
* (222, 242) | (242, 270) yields -0.9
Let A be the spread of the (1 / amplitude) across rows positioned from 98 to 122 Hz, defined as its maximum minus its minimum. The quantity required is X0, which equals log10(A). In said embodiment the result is -2.49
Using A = 0.0033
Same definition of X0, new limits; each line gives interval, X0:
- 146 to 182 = -2.57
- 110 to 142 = -2.62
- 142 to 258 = -2.17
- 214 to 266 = -2.30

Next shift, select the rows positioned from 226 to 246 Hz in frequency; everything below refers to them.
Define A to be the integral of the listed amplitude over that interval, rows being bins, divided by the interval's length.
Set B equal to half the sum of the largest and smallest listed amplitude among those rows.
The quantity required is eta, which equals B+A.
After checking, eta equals 34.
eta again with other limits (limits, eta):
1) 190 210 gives 37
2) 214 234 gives 35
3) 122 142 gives 38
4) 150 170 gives 36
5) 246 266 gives 34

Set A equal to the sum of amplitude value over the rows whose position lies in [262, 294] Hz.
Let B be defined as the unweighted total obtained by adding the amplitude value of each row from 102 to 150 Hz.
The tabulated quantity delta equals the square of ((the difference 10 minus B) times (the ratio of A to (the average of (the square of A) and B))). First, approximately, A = 131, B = 231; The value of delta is 11.1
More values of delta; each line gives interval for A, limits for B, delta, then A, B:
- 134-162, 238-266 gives 2.8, 129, 119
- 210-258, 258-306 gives 3.1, 208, 193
